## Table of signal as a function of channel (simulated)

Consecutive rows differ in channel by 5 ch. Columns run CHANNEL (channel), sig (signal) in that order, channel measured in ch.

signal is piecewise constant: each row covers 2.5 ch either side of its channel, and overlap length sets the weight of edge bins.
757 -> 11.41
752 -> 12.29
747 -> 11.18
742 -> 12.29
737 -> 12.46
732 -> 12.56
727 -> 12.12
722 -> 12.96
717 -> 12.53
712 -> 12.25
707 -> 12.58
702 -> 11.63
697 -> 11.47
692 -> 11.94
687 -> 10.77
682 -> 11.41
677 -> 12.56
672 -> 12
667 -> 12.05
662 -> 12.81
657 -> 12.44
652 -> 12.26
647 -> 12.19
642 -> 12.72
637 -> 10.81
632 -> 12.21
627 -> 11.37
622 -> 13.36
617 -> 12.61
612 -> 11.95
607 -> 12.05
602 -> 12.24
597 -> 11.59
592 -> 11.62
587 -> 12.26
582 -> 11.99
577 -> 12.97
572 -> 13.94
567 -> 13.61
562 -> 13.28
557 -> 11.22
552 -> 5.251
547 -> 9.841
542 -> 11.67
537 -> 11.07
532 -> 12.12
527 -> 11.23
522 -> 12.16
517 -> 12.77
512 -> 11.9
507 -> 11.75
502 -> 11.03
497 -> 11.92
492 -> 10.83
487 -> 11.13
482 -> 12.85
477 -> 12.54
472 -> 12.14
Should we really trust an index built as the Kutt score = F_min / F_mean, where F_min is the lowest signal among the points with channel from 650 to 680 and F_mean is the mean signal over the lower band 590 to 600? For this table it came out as 1.03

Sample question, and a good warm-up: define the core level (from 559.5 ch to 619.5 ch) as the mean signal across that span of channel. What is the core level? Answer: 12.5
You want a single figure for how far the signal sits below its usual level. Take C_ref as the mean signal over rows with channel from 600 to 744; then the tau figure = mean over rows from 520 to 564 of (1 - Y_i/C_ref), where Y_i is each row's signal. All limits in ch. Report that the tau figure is 0.11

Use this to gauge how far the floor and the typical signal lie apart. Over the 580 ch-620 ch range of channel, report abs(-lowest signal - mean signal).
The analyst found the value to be 23.6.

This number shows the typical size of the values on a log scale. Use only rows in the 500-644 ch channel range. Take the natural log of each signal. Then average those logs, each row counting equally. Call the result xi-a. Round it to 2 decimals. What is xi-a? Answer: 2.46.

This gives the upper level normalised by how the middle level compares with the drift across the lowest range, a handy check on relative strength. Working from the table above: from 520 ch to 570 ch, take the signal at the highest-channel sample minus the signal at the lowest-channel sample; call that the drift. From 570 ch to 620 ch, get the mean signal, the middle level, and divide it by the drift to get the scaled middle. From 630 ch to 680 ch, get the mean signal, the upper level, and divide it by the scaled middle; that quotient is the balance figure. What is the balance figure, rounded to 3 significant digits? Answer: 1.44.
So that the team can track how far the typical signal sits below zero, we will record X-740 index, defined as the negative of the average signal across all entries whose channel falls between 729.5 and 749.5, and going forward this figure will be -12.1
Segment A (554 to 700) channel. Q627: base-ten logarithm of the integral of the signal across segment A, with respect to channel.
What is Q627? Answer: 3.25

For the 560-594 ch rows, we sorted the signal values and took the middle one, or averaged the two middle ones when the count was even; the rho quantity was 13.0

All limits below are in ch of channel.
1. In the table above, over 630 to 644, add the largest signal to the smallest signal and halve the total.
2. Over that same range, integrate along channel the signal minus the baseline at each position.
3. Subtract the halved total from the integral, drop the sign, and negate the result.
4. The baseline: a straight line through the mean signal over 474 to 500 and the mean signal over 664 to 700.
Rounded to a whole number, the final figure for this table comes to -10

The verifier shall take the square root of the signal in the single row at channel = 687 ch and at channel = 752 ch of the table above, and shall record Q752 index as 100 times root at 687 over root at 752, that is 94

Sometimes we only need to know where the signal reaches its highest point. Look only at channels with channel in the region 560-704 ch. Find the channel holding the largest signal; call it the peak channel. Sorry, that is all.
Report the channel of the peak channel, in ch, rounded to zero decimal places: 572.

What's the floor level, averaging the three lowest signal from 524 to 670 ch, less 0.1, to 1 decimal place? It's 8.5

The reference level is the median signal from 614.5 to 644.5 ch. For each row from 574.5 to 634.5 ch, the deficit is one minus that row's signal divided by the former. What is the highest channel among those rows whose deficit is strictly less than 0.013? 622 ch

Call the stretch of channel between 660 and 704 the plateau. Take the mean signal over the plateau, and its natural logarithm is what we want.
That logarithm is 2.47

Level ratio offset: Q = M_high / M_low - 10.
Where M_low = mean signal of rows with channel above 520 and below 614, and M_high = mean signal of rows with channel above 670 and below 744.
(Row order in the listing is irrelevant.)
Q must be -8.96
